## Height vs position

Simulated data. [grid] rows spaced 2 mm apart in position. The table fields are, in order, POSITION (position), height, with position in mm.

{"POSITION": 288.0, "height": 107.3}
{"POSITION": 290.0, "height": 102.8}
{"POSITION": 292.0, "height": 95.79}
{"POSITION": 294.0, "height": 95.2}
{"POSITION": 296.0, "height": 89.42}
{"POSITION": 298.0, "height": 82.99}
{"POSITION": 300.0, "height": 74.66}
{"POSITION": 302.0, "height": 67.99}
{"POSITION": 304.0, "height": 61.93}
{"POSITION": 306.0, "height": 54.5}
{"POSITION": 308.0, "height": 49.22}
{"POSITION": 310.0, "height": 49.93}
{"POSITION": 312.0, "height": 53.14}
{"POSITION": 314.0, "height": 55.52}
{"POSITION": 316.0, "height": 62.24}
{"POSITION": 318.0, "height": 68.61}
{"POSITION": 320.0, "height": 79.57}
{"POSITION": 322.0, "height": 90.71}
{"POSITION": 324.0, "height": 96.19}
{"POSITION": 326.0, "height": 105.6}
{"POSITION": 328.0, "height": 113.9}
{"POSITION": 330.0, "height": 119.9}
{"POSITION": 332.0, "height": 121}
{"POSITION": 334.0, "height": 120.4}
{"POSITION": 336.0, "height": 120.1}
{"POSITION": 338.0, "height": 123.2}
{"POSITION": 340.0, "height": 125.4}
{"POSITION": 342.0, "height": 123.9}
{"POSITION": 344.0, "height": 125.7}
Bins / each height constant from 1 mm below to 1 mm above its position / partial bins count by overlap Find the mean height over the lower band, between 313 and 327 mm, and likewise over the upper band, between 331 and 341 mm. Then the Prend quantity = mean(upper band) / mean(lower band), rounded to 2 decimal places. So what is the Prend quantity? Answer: 1.53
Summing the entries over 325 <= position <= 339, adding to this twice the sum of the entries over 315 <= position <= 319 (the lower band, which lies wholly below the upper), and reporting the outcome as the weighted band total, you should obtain 1086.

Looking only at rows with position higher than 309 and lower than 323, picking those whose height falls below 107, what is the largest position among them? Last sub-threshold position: 322.0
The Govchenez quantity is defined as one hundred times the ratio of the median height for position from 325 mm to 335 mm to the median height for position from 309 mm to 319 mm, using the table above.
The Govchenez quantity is 216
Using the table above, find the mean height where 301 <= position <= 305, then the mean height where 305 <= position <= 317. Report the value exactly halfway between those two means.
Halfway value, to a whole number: 60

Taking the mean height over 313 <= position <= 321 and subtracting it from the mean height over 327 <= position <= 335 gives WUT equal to 52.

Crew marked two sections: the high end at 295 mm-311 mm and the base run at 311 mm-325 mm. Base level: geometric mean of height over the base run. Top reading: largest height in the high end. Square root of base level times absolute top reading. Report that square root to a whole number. 79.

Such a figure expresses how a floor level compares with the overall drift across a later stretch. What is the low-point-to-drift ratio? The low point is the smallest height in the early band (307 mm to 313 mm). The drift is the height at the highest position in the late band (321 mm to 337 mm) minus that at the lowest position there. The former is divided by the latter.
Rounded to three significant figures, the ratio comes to 1.67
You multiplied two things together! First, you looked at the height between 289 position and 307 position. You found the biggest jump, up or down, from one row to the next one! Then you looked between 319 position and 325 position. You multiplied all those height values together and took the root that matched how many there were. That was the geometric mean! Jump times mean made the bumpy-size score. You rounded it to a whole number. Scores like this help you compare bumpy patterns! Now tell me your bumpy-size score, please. 738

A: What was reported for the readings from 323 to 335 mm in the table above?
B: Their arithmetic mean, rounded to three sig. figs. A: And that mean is 113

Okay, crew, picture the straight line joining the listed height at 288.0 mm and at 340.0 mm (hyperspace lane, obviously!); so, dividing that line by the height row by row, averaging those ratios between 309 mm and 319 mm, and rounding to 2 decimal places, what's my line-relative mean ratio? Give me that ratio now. 2.03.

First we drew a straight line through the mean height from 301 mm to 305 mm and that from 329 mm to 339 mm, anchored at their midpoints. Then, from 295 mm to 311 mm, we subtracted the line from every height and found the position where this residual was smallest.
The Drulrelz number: 310.0 mm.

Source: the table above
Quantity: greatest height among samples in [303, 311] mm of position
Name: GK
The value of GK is 61.93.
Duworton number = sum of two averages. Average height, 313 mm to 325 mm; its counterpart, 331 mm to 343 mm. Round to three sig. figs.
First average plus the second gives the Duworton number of 198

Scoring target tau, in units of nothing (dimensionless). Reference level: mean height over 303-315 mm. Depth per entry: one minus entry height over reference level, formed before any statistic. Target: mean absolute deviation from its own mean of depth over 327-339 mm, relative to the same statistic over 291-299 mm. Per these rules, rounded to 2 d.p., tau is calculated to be 0.42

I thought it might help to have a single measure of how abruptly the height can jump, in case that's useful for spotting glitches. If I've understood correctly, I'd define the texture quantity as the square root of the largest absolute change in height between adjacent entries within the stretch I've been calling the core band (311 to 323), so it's 3.3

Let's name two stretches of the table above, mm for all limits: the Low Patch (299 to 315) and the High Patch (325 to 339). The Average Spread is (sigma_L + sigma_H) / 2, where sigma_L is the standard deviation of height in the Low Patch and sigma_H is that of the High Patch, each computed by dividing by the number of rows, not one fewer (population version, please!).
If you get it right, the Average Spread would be 7.0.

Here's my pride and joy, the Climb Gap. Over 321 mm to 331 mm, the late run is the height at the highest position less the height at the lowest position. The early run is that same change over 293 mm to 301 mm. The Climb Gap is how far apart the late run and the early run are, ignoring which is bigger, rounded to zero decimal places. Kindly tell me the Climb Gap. 50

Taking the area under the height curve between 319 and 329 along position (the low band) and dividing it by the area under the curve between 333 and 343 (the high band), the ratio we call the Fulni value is 0.79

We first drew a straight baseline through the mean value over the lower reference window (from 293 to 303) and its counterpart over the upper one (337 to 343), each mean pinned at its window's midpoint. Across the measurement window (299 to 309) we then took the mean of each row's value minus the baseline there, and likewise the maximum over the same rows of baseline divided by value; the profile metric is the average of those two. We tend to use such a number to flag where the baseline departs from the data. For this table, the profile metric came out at -12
